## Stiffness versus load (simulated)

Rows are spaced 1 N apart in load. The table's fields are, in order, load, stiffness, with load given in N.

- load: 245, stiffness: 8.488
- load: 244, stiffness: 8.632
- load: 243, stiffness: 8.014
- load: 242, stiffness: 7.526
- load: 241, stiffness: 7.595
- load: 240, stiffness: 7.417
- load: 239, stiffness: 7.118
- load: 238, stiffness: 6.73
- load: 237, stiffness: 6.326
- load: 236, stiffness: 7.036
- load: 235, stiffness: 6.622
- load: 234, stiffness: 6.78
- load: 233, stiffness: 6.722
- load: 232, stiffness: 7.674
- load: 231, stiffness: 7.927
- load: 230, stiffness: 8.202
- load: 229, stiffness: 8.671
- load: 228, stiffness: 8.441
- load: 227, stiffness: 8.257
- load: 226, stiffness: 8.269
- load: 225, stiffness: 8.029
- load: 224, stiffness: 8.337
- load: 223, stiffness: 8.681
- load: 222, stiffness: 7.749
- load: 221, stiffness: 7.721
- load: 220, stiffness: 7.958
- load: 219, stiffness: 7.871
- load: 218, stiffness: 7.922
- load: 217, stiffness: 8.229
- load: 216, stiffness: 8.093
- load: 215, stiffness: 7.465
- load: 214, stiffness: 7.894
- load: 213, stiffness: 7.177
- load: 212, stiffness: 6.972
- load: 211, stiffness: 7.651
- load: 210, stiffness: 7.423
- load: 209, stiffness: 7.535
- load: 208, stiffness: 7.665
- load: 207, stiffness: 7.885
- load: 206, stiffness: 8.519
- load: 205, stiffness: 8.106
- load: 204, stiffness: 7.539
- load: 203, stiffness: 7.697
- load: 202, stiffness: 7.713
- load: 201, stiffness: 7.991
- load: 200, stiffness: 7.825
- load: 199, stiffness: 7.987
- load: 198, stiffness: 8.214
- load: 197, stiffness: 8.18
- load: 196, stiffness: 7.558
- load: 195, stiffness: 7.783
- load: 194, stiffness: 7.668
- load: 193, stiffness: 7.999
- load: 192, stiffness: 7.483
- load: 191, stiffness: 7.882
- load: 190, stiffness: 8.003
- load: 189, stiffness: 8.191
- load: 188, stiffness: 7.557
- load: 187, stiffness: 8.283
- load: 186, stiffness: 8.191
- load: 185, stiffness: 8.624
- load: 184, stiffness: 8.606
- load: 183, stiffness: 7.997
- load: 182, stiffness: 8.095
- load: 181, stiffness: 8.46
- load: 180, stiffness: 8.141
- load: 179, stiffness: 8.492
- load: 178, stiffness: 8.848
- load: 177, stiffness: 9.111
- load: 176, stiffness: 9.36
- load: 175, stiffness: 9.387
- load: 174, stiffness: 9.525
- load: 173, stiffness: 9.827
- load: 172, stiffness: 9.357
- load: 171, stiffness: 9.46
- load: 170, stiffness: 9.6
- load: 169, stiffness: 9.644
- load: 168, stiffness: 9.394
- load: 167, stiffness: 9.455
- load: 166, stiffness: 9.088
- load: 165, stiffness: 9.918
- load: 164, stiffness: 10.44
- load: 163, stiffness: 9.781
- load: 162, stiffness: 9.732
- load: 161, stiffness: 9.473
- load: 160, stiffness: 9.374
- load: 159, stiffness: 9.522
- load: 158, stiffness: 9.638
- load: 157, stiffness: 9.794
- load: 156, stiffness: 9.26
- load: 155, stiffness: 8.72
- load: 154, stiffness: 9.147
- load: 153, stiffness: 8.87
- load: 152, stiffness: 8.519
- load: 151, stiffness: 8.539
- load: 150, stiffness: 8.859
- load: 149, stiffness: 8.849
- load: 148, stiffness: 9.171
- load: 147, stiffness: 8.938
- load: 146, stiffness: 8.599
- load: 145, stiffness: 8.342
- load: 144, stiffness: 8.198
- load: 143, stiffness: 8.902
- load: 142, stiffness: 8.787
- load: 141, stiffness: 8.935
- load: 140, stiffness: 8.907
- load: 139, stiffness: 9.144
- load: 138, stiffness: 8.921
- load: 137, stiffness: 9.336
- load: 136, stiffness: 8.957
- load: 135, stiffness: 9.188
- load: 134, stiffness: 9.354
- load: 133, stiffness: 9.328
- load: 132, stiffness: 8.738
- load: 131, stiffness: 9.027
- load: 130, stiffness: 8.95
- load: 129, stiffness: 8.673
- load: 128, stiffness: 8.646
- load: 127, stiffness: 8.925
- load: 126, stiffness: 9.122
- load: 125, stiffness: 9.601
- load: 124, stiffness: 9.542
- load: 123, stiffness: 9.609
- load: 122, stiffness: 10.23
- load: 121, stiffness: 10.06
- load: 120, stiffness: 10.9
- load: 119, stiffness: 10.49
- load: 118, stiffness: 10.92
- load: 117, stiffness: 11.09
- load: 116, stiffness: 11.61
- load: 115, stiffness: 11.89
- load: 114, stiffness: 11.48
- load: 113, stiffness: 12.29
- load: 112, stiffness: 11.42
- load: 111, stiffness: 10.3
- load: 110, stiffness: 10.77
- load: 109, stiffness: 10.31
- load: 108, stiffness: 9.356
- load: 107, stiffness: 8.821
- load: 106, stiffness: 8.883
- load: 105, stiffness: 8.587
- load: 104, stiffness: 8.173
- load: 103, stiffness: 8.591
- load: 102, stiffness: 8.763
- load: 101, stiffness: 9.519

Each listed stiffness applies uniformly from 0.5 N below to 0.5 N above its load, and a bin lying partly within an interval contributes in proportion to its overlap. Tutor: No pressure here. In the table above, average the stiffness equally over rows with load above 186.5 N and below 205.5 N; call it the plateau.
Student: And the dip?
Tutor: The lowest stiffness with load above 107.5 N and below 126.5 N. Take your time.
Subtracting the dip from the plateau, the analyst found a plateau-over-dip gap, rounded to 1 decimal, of -1.2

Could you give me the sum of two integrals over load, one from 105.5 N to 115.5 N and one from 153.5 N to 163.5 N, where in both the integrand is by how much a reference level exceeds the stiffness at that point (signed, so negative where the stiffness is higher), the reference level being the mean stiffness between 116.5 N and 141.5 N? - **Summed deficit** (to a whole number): -11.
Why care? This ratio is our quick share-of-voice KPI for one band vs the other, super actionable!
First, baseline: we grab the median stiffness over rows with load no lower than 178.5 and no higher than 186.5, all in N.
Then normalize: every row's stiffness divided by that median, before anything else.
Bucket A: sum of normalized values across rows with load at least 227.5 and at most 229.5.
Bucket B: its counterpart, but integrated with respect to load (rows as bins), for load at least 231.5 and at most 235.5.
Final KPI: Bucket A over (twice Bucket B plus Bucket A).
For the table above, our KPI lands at 0.24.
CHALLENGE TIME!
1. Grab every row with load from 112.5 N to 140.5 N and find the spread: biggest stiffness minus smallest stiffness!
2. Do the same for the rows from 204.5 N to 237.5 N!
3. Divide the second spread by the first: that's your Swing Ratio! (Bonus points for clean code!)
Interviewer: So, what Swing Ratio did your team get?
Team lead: 0.6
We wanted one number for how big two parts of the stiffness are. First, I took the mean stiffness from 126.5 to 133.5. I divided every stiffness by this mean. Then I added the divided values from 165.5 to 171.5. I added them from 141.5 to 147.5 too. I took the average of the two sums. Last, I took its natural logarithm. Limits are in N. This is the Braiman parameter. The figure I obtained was 1.81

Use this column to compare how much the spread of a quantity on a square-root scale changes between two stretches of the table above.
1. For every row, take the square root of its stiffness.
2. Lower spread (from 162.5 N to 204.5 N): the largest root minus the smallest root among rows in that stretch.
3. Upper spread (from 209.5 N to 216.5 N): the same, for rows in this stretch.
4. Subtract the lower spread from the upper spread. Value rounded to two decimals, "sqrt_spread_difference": -0.29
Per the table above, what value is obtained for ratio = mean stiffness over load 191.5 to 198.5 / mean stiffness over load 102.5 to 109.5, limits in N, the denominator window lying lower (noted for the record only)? 0.88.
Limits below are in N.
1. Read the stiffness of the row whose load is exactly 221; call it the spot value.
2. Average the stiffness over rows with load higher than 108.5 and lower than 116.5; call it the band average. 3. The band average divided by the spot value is 1.46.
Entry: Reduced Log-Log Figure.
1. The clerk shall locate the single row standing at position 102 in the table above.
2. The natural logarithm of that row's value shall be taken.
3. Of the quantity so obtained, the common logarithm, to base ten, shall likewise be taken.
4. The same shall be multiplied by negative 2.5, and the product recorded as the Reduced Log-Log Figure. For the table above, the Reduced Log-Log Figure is -0.84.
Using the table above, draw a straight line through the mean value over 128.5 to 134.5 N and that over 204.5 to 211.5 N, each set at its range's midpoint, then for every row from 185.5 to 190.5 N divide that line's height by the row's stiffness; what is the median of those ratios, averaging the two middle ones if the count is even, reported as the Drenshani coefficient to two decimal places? 1.00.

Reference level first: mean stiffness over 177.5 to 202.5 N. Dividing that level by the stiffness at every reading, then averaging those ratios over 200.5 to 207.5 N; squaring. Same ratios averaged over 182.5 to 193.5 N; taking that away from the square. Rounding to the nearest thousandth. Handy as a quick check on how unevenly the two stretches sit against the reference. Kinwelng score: 0.040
